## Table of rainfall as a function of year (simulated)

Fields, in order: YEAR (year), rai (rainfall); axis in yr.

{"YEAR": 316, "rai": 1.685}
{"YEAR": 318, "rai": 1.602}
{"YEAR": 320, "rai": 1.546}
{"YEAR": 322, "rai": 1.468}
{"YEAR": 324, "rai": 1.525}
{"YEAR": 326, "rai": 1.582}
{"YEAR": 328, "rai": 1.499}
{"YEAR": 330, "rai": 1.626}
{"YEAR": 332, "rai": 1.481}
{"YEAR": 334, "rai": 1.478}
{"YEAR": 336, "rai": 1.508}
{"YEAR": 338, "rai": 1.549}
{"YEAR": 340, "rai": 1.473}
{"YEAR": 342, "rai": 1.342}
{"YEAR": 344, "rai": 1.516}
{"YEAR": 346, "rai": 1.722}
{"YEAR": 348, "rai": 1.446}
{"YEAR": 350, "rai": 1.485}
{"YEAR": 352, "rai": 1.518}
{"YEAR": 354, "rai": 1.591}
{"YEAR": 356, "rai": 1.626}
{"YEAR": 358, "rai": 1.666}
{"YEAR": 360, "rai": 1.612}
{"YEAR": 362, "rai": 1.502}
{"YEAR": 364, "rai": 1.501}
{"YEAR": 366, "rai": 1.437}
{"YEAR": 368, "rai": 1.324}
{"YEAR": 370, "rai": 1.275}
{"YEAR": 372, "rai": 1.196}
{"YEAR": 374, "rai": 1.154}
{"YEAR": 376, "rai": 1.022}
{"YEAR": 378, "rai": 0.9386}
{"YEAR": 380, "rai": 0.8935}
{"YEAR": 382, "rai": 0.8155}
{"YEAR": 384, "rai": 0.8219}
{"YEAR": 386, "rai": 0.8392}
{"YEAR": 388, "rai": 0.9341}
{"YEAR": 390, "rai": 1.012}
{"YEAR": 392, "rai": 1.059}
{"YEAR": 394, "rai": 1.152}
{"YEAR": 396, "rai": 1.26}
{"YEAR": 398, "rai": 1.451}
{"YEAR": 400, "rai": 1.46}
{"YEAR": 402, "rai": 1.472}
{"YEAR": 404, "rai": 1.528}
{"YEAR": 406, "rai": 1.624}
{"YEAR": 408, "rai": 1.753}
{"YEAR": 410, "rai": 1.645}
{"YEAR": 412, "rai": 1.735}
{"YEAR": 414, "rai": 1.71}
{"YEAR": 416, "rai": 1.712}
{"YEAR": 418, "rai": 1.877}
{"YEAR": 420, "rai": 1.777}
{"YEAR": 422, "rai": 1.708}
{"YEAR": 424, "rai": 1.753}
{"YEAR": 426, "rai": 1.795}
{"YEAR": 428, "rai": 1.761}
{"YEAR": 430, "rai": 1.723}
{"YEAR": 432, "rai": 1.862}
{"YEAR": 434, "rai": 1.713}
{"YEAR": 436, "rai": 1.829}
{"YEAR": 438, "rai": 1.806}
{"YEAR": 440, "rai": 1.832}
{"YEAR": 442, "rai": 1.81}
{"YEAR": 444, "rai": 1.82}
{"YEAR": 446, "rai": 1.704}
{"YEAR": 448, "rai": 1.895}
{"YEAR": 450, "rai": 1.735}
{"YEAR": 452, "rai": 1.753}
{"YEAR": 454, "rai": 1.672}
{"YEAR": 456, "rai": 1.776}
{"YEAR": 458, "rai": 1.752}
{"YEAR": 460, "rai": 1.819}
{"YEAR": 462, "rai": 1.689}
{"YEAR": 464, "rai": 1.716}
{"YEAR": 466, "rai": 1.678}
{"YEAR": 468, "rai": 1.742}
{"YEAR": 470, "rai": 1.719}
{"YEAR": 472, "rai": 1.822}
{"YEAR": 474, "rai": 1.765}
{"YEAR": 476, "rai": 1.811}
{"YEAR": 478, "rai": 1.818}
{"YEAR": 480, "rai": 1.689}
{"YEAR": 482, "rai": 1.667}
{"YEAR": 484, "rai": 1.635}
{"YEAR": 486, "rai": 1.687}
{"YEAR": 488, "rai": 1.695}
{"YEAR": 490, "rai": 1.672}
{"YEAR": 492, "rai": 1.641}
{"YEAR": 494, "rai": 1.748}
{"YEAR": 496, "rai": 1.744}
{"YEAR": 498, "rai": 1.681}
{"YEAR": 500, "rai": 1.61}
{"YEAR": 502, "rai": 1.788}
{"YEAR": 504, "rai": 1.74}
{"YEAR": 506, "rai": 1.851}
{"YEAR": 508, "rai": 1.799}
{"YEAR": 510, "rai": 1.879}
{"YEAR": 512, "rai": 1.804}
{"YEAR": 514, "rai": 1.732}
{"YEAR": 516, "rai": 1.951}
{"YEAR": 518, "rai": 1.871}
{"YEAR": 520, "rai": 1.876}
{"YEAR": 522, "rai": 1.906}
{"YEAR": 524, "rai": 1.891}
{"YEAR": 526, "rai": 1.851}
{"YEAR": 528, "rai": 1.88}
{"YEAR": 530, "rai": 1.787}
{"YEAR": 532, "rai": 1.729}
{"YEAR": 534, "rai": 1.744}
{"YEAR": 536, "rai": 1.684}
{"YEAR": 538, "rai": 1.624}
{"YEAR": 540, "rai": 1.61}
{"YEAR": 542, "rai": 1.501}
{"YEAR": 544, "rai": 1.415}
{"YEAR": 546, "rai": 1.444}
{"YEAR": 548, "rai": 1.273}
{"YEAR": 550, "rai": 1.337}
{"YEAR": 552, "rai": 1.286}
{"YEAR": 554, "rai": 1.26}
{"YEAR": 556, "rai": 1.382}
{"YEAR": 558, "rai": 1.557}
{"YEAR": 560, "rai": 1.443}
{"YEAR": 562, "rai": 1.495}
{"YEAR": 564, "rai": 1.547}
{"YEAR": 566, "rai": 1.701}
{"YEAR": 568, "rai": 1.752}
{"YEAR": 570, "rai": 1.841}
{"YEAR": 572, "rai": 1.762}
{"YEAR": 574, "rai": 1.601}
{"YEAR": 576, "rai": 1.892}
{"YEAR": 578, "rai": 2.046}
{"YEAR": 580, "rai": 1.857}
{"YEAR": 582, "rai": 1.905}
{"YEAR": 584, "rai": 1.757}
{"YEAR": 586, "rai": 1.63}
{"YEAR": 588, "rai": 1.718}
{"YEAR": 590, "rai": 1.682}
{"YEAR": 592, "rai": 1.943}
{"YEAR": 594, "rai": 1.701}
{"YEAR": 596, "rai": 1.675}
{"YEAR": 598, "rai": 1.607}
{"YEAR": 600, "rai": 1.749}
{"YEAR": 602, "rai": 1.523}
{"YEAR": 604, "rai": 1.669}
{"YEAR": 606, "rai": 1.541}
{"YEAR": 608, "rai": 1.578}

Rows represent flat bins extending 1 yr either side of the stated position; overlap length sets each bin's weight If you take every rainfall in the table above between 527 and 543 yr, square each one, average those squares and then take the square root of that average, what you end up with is 1.70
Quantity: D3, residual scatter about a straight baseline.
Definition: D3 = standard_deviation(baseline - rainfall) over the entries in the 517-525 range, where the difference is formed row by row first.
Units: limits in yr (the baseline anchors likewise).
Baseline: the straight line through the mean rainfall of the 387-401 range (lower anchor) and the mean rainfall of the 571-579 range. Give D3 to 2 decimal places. 0.01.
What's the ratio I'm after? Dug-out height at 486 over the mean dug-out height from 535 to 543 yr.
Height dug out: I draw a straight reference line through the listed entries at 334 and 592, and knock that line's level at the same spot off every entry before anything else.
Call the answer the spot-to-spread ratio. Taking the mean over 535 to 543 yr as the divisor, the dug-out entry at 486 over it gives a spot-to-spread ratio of 0.27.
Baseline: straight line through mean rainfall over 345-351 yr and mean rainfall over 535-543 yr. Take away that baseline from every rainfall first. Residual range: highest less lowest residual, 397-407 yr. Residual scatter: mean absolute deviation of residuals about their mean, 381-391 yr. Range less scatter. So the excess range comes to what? 0.101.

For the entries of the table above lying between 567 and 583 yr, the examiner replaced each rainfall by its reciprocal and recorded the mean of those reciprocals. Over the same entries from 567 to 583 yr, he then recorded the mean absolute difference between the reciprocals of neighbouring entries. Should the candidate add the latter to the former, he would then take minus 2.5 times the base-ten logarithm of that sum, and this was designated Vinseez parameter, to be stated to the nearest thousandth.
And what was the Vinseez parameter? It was 0.568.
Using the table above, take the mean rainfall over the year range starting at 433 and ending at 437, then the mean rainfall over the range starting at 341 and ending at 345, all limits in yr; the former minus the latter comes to 0.34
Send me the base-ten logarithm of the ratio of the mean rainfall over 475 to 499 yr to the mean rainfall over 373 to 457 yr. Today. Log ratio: 0.052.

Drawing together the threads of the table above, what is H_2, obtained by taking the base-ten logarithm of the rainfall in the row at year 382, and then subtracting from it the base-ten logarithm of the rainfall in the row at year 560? -0.25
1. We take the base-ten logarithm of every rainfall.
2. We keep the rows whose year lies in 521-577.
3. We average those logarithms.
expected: 0.204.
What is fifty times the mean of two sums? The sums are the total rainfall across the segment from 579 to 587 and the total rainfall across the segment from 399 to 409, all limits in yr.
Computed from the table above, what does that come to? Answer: 375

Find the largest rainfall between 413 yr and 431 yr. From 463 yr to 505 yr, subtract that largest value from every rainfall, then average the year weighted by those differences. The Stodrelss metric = 485.0 yr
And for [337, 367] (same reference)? 351.7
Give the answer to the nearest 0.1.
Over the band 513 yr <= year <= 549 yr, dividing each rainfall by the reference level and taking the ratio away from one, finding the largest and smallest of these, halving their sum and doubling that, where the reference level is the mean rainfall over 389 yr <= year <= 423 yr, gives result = -0.1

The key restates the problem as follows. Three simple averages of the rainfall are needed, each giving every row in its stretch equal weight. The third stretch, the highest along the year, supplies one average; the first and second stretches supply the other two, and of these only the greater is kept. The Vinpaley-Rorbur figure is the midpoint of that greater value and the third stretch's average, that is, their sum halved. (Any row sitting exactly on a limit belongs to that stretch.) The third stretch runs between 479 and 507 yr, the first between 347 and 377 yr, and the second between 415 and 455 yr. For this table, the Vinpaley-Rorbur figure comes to 1.740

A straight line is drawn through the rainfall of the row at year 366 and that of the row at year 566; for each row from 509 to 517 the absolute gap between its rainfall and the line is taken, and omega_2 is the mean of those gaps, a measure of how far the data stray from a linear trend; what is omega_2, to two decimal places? 0.21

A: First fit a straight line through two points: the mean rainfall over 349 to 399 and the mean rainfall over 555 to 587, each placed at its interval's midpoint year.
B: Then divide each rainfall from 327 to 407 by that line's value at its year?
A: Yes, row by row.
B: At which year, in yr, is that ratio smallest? 382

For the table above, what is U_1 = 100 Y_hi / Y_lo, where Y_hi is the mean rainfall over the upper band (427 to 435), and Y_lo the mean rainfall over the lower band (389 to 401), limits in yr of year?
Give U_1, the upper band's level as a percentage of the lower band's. 143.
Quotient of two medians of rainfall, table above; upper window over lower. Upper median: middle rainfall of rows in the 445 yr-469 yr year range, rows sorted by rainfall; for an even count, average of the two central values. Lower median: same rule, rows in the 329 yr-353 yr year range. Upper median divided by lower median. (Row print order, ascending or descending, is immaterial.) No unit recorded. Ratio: 1.16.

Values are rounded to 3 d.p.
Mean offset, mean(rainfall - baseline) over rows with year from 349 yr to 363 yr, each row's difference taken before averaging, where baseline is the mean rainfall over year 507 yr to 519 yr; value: -0.268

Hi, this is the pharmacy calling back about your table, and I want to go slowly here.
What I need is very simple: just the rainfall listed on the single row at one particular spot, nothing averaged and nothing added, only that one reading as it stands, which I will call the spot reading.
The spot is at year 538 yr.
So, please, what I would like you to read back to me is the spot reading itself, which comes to 1.624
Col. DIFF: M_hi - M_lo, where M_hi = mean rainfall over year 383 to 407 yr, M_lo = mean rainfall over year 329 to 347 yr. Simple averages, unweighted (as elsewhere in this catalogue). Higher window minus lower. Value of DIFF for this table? -0.3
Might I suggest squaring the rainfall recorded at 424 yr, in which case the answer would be 3.07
